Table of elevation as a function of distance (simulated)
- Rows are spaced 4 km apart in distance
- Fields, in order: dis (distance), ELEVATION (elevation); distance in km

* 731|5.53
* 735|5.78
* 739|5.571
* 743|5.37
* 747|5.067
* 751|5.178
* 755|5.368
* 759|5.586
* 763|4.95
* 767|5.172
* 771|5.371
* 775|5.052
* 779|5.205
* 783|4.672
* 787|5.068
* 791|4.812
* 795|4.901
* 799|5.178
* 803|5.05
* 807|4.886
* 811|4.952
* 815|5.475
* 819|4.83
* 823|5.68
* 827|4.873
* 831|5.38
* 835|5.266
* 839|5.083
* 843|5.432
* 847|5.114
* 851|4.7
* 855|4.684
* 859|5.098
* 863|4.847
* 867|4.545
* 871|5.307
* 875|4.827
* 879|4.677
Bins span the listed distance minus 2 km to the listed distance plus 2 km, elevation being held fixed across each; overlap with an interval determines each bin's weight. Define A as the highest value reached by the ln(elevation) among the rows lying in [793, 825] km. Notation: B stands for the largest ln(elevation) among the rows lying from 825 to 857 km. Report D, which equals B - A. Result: -0.045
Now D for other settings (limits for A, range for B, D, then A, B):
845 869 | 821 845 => 0.105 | 1.632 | 1.74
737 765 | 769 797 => -0.039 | 1.720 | 1.68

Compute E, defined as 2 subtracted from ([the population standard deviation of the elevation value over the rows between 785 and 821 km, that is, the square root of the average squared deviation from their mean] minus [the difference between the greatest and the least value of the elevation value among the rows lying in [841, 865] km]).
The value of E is -2.55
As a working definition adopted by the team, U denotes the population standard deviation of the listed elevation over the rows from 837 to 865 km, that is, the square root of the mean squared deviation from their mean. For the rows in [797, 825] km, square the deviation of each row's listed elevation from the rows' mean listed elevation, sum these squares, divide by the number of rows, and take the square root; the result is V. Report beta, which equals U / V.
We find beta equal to 0.8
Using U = 0.248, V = 0.295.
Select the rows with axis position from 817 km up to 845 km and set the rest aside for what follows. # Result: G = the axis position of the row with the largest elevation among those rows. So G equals 823 km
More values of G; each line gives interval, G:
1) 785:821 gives 815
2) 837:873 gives 843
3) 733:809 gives 735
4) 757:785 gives 759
